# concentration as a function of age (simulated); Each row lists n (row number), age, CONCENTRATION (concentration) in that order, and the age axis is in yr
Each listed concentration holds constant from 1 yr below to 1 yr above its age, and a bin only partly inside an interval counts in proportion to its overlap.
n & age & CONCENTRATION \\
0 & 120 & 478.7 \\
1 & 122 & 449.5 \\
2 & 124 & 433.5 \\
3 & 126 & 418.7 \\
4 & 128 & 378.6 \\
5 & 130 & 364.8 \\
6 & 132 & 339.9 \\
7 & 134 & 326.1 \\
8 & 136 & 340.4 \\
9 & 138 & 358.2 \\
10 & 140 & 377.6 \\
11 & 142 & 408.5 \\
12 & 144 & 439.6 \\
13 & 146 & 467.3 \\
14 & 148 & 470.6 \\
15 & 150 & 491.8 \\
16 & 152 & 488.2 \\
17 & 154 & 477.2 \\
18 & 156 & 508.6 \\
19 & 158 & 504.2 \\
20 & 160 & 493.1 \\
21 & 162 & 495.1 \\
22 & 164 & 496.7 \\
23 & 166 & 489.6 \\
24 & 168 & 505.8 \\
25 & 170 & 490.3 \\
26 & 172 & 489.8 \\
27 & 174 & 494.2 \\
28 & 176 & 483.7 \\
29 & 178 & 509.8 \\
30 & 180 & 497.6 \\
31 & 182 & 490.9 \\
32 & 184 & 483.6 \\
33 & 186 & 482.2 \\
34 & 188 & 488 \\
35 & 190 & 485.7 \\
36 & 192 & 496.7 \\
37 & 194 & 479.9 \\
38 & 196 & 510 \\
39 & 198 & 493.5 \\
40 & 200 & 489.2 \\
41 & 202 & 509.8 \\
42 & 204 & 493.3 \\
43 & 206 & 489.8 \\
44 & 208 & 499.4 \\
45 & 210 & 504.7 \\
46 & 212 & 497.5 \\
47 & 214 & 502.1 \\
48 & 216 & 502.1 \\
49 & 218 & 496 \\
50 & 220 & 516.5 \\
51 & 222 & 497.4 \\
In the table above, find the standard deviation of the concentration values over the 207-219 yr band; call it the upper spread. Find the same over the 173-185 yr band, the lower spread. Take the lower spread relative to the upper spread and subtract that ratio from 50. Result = 47.0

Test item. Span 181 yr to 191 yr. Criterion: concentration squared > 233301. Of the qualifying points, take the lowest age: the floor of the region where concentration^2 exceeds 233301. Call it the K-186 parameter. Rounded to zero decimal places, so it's 182 yr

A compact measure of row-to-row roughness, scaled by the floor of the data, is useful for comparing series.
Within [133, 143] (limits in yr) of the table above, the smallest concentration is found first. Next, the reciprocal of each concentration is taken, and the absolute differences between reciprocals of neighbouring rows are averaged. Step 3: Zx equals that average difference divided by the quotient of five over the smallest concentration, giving 0.0101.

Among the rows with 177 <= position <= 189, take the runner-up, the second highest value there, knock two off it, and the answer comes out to 496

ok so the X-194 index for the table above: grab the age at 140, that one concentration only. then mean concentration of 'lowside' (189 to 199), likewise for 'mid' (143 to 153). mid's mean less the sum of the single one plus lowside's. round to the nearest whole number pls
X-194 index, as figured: -399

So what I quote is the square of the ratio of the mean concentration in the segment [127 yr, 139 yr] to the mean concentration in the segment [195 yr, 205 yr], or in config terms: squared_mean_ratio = 0.50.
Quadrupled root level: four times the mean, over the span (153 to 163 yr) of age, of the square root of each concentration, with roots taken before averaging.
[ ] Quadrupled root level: 89.0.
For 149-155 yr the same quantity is 88.2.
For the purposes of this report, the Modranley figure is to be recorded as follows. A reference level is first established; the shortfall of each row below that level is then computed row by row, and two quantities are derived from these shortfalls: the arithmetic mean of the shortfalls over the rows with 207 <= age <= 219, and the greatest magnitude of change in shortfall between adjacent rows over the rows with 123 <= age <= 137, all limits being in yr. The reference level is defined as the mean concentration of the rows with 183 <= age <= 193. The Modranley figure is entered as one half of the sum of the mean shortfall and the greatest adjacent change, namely 14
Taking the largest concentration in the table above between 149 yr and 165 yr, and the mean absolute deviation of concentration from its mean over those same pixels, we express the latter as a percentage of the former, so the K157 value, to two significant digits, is 1.3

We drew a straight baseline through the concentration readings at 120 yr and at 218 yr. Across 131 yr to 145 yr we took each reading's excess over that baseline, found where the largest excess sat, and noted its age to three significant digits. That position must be 144 yr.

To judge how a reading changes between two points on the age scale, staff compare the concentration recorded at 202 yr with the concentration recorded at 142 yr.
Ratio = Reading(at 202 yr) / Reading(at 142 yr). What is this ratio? 1.2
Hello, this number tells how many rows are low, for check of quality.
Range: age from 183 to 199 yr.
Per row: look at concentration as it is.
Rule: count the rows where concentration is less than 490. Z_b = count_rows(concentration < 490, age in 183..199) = 5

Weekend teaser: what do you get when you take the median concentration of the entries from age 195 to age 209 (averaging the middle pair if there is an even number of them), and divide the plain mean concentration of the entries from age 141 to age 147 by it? 0.89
